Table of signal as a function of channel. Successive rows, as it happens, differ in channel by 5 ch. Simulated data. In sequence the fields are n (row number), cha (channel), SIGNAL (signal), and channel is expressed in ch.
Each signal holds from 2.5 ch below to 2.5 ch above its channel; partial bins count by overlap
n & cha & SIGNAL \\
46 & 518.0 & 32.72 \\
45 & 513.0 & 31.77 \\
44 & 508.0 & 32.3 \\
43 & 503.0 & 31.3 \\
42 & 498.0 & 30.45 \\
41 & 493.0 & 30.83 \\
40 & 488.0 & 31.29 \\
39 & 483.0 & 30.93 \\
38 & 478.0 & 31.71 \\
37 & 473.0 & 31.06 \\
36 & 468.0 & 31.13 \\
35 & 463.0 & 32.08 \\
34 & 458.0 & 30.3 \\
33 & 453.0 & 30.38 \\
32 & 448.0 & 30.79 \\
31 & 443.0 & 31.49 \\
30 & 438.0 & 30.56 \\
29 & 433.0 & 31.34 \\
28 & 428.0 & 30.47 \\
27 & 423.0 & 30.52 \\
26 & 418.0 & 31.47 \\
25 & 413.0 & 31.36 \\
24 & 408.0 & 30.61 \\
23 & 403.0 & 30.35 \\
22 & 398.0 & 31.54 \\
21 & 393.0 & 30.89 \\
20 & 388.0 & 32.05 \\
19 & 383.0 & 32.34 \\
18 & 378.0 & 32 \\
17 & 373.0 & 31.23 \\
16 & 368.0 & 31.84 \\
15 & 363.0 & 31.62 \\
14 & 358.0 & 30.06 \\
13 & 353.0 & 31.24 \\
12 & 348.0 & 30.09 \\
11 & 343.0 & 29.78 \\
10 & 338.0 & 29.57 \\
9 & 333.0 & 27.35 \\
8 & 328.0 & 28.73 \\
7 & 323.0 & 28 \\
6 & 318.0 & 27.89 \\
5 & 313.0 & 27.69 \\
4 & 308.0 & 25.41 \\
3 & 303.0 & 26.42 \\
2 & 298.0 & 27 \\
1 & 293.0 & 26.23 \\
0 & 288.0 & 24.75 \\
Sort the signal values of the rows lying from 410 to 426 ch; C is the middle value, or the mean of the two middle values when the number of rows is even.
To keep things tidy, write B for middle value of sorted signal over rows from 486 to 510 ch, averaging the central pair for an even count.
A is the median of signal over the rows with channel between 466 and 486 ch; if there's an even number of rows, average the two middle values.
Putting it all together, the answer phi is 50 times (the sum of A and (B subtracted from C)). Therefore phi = 1558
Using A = 31.1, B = 31.3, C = 31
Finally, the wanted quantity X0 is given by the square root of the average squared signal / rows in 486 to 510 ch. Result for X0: 31.2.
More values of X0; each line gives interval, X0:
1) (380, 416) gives 31.3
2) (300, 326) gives 27.1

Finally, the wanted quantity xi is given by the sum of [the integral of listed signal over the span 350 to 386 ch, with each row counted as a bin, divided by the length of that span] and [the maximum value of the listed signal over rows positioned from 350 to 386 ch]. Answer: 63.8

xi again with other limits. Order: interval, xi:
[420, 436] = 62.1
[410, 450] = 62.5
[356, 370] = 63.0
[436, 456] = 62.3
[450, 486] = 63.2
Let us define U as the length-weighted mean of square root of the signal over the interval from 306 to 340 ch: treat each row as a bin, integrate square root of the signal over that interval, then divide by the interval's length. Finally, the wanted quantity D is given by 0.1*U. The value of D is 0.527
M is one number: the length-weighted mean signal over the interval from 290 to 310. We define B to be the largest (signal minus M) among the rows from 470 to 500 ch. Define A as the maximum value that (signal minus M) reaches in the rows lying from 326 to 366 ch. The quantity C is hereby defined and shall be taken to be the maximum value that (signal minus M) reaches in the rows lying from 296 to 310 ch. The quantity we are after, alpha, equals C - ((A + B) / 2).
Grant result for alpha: -5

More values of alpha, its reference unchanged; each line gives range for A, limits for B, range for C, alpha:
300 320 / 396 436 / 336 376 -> 2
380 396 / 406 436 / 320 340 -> -2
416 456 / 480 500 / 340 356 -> 0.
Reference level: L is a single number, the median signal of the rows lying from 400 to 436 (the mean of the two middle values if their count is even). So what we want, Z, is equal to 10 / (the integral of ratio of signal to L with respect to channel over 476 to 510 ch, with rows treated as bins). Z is 0.29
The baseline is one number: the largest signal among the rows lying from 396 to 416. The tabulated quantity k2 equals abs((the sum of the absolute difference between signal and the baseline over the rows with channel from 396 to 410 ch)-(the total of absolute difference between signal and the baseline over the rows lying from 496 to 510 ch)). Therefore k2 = 0.0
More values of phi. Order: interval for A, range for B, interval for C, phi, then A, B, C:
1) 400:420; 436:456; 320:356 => 1494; 31.0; 30.7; 30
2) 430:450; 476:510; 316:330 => 1389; 31.1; 31.3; 28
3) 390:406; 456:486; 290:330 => 1357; 30.9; 31.1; 27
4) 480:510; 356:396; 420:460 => 1496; 31.1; 31.7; 31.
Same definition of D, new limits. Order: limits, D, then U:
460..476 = 0.560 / 5.60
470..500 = 0.557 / 5.57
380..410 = 0.560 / 5.60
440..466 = 0.557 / 5.57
